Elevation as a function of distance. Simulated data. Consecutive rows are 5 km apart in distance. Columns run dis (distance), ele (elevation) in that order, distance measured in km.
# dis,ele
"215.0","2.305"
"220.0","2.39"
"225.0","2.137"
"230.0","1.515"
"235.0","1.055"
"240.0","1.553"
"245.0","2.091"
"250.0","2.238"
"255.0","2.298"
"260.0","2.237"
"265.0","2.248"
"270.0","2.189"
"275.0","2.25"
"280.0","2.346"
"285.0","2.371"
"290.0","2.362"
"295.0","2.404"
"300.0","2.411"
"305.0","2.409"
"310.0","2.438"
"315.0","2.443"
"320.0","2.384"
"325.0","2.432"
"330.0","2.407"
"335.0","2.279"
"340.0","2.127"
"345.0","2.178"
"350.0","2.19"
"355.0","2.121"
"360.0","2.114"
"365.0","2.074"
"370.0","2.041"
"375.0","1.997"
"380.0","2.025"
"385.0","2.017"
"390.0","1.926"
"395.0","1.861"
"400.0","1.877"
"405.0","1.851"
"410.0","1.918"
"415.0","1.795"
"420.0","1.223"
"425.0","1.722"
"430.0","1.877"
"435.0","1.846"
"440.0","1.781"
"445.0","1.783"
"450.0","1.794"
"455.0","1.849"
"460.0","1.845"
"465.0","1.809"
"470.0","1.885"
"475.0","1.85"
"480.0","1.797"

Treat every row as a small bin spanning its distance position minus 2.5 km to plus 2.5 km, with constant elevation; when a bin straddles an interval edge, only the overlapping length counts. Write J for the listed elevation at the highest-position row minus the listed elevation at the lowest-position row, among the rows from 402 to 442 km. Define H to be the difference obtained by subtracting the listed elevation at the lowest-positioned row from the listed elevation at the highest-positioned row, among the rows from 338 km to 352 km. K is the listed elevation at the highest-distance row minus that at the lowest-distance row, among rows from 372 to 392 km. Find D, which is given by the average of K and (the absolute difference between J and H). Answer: 0.0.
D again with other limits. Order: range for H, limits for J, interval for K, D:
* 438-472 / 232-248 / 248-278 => 0.5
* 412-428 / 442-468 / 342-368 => 0.0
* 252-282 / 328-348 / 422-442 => 0.2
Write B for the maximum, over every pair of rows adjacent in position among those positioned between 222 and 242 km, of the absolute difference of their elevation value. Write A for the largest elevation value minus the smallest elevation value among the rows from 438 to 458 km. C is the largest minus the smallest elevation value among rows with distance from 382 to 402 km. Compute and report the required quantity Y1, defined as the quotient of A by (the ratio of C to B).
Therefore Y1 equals 0.3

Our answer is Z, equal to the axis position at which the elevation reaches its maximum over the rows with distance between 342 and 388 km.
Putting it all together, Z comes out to 350.0 km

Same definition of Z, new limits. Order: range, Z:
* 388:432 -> 390.0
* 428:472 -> 470.0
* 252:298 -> 295.0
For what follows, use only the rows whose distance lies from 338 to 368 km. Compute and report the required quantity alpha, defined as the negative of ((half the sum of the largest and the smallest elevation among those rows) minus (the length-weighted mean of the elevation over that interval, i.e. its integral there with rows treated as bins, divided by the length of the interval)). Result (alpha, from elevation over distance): 0.00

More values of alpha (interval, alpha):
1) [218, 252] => 0.12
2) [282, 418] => 0.04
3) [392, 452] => 0.21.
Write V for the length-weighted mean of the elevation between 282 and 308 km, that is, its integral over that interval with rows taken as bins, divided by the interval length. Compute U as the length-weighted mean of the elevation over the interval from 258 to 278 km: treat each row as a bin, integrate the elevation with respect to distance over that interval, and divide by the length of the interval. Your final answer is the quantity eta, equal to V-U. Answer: 0.2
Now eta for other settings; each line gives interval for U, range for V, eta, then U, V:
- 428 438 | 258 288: 0.4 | 1.86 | 2.3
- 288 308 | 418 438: -0.7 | 2.40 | 1.7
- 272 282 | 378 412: -0.4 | 2.29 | 1.9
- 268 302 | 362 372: -0.3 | 2.33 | 2.1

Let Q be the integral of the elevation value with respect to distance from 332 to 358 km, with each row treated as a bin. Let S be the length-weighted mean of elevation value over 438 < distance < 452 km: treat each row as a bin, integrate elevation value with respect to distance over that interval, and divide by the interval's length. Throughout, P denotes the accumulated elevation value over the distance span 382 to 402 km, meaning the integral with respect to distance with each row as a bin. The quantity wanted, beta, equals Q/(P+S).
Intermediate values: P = 38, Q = 57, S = 1.8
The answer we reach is 1.4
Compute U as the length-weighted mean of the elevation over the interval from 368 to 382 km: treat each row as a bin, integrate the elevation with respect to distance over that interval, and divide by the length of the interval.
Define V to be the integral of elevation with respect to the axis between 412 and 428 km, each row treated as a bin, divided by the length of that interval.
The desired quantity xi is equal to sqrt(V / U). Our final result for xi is 0.89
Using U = 2.0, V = 1.60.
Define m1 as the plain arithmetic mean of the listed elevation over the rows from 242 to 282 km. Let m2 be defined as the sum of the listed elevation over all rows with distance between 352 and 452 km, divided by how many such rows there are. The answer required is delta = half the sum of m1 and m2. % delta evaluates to 2.06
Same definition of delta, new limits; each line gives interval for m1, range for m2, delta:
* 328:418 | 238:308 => 2.14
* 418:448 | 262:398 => 1.96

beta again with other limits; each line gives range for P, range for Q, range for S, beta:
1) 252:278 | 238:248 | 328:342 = 0.3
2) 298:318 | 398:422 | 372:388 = 0.8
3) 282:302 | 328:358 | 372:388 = 1.3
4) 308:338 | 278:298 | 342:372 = 0.6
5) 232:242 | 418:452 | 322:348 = 3.8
